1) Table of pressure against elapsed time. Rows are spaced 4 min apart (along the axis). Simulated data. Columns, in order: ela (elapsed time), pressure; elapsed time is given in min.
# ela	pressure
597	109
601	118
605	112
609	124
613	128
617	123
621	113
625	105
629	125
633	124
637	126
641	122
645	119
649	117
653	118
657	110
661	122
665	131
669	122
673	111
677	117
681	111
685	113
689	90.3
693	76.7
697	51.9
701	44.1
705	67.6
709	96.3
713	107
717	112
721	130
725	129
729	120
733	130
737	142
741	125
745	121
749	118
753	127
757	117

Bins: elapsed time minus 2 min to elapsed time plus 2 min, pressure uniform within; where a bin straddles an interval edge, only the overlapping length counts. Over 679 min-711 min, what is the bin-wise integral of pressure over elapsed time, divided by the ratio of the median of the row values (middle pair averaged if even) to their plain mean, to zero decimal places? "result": 2537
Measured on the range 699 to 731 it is 2966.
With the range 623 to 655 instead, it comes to 3792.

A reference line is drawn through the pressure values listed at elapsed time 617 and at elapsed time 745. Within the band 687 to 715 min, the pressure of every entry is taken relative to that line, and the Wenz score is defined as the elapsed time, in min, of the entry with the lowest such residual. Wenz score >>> 701 min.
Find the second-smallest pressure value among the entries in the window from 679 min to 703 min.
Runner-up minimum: 51.9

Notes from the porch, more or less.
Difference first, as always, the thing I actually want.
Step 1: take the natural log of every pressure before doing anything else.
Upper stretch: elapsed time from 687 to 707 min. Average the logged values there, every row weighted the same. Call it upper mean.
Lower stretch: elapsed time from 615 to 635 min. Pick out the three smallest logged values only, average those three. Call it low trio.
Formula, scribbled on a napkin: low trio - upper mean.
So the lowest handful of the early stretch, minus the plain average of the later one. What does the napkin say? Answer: 0.57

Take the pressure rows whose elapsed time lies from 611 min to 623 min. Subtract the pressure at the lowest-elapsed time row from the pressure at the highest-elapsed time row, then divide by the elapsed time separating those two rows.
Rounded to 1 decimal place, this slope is -1.9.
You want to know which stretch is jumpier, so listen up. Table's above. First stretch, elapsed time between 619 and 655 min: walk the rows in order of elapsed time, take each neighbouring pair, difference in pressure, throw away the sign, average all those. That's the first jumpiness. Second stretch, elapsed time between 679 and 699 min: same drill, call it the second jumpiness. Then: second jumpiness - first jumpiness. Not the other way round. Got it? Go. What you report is 11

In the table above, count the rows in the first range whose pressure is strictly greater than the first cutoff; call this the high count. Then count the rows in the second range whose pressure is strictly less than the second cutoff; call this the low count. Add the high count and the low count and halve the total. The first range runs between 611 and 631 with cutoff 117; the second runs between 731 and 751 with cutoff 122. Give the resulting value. 2.5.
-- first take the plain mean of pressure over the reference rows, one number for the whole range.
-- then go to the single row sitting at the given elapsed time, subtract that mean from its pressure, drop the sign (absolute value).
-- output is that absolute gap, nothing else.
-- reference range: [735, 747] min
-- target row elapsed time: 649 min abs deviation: 12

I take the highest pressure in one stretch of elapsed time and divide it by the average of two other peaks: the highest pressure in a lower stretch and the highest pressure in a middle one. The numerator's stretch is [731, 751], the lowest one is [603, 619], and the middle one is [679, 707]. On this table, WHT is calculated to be 1.18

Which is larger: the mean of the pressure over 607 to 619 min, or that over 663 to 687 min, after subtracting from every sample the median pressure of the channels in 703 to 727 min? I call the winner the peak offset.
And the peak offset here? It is 15.5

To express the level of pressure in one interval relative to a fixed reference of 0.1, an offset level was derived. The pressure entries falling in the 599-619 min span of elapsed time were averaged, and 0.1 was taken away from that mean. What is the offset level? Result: 121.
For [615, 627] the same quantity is 114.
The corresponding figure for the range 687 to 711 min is 71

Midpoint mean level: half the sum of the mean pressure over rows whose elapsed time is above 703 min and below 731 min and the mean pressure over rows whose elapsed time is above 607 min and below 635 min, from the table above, 115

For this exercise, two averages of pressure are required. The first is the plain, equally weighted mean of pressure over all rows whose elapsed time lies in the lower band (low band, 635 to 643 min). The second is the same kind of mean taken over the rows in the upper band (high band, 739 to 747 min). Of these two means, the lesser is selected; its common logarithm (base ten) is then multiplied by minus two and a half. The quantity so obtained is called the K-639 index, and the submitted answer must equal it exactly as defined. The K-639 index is -5.22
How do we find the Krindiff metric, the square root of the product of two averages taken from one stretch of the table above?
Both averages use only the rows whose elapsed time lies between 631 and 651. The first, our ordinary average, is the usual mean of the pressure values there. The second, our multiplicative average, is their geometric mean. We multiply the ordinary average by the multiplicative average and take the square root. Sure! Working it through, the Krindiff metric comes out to 122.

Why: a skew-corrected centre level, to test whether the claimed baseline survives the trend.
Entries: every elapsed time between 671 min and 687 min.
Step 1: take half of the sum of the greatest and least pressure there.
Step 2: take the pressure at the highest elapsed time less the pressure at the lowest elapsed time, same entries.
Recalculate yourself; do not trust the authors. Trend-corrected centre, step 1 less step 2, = 112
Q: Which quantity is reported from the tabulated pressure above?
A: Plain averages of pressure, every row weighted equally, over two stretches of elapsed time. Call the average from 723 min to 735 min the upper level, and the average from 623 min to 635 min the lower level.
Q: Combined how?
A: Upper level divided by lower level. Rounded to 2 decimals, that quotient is 1.07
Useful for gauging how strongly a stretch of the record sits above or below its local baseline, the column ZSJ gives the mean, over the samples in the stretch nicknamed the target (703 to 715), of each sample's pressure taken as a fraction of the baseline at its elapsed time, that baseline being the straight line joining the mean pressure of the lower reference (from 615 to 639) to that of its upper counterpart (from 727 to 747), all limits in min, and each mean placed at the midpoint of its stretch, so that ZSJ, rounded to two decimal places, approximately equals 0.72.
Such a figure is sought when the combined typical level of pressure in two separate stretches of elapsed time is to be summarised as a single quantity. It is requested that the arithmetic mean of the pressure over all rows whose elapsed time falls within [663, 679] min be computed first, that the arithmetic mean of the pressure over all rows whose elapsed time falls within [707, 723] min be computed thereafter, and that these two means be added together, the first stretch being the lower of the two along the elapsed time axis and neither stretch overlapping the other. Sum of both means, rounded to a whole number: 232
